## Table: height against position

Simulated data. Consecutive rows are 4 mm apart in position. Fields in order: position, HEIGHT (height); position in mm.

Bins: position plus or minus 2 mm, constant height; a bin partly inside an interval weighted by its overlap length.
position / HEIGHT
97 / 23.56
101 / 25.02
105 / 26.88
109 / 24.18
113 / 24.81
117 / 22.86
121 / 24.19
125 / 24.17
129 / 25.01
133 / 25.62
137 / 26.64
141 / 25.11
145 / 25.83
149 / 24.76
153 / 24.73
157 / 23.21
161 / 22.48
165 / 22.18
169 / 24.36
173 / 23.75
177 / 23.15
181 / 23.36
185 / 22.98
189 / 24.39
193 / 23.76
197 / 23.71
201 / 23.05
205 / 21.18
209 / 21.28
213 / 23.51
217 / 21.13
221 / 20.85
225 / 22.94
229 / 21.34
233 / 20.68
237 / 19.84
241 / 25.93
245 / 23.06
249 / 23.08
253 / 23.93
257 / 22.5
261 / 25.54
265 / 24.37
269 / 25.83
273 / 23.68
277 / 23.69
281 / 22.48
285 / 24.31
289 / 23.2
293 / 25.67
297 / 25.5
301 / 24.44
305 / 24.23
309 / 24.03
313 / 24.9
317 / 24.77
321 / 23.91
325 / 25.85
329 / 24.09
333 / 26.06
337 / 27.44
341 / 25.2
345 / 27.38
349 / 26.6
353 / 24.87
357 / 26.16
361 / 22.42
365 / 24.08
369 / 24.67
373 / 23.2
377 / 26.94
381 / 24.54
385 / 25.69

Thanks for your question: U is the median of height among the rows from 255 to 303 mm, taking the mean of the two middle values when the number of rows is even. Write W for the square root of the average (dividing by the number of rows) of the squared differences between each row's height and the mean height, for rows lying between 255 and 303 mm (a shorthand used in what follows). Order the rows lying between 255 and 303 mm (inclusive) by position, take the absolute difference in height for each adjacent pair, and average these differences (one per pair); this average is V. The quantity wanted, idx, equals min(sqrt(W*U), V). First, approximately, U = 24.3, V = 1.4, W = 1.1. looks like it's 1.4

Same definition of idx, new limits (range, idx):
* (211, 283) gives 1.7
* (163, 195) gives 0.9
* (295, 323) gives 0.6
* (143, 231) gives 1.0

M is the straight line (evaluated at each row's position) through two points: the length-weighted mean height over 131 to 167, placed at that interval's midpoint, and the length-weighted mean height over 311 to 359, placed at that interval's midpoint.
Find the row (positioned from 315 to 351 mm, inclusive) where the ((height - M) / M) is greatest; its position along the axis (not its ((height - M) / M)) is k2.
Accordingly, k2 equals 337 mm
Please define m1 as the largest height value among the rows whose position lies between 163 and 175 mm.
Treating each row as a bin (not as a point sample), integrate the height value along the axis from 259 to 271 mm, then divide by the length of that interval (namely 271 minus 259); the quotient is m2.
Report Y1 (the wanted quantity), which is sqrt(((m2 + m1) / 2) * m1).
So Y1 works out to 24.6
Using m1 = 24.36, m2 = 25.2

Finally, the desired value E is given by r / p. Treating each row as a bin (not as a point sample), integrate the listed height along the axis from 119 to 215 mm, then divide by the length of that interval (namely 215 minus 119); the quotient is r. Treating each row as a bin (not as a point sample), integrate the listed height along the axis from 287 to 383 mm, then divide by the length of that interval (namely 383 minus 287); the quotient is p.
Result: 0.95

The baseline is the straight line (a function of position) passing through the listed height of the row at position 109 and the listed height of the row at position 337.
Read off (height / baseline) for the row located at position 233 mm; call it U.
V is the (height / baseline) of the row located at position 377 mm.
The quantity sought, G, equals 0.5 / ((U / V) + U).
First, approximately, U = 0.80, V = 0.96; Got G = 0.31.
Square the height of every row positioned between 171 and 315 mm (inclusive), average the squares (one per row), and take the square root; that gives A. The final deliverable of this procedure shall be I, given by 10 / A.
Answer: 0.427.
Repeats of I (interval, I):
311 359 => 0.390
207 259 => 0.447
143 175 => 0.418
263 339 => 0.405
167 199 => 0.422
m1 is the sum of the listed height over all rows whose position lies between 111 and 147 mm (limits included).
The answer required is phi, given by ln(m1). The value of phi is 5.413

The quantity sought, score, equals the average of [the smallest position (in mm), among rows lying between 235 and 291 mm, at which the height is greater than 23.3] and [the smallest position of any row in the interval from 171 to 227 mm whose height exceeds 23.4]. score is 207 mm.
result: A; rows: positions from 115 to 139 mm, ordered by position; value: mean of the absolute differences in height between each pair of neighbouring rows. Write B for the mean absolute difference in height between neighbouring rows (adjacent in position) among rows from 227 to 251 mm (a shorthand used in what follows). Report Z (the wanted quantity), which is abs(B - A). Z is 1.33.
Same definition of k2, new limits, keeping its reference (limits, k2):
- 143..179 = 145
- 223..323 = 241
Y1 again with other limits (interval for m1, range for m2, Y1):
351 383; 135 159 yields 26.5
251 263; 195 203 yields 25.0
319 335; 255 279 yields 25.6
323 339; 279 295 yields 26.5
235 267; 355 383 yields 25.6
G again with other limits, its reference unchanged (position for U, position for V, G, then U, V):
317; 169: 0.27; 0.91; 0.97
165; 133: 0.29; 0.89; 1.04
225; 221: 0.25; 0.89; 0.81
